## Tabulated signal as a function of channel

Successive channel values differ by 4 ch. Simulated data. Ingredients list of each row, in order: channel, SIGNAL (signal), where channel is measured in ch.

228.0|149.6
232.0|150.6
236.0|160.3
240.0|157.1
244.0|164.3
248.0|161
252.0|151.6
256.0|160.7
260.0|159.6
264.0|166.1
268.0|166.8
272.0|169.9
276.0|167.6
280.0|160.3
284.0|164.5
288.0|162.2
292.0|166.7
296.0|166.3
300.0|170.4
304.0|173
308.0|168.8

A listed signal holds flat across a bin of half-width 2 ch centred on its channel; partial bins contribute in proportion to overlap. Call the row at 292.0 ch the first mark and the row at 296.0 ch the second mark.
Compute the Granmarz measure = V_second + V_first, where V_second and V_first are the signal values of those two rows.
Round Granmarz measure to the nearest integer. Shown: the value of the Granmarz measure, 333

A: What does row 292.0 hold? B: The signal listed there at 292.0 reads 166.7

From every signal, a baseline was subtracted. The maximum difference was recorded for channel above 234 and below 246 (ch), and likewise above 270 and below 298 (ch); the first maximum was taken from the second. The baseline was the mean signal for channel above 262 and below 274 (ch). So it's 6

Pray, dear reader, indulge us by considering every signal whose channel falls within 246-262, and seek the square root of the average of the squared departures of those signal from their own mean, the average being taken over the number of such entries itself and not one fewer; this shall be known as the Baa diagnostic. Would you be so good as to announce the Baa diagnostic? 3.9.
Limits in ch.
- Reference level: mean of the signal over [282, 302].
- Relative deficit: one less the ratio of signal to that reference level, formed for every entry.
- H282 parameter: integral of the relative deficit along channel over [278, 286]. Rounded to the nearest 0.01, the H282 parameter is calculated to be 0.17 ch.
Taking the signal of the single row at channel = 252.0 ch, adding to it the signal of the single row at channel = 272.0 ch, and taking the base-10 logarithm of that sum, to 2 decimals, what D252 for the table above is 2.51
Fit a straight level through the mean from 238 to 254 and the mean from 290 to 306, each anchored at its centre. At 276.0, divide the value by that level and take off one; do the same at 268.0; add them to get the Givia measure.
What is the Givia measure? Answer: 0.04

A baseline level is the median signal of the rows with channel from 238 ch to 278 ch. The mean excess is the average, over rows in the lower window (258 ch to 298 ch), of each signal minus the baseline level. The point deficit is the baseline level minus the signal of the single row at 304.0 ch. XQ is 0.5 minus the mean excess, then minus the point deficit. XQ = 8.5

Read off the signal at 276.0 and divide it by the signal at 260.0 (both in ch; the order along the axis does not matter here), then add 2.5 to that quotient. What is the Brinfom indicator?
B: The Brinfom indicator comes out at 3.55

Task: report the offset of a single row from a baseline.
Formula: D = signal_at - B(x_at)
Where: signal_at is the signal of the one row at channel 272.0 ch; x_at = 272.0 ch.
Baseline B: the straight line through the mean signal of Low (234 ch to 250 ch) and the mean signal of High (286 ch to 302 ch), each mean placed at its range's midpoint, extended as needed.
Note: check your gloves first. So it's 6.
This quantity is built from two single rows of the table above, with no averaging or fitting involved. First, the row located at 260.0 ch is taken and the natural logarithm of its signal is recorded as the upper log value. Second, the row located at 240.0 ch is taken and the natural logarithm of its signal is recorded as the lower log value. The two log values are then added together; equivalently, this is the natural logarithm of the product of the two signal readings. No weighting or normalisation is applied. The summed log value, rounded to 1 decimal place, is 10.1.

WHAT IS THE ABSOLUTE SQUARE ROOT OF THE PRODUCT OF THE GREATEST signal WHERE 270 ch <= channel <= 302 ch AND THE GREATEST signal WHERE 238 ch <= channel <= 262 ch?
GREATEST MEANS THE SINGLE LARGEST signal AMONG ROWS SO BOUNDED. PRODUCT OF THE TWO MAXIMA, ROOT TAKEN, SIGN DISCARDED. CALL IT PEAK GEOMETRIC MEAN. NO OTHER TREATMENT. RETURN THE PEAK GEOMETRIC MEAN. 167.3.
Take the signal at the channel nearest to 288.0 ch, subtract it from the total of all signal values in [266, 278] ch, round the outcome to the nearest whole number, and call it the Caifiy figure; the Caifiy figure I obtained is 342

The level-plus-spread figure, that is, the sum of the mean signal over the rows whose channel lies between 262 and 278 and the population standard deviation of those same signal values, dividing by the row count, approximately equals 169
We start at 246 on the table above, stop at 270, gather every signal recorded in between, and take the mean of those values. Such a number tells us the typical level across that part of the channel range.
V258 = 161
